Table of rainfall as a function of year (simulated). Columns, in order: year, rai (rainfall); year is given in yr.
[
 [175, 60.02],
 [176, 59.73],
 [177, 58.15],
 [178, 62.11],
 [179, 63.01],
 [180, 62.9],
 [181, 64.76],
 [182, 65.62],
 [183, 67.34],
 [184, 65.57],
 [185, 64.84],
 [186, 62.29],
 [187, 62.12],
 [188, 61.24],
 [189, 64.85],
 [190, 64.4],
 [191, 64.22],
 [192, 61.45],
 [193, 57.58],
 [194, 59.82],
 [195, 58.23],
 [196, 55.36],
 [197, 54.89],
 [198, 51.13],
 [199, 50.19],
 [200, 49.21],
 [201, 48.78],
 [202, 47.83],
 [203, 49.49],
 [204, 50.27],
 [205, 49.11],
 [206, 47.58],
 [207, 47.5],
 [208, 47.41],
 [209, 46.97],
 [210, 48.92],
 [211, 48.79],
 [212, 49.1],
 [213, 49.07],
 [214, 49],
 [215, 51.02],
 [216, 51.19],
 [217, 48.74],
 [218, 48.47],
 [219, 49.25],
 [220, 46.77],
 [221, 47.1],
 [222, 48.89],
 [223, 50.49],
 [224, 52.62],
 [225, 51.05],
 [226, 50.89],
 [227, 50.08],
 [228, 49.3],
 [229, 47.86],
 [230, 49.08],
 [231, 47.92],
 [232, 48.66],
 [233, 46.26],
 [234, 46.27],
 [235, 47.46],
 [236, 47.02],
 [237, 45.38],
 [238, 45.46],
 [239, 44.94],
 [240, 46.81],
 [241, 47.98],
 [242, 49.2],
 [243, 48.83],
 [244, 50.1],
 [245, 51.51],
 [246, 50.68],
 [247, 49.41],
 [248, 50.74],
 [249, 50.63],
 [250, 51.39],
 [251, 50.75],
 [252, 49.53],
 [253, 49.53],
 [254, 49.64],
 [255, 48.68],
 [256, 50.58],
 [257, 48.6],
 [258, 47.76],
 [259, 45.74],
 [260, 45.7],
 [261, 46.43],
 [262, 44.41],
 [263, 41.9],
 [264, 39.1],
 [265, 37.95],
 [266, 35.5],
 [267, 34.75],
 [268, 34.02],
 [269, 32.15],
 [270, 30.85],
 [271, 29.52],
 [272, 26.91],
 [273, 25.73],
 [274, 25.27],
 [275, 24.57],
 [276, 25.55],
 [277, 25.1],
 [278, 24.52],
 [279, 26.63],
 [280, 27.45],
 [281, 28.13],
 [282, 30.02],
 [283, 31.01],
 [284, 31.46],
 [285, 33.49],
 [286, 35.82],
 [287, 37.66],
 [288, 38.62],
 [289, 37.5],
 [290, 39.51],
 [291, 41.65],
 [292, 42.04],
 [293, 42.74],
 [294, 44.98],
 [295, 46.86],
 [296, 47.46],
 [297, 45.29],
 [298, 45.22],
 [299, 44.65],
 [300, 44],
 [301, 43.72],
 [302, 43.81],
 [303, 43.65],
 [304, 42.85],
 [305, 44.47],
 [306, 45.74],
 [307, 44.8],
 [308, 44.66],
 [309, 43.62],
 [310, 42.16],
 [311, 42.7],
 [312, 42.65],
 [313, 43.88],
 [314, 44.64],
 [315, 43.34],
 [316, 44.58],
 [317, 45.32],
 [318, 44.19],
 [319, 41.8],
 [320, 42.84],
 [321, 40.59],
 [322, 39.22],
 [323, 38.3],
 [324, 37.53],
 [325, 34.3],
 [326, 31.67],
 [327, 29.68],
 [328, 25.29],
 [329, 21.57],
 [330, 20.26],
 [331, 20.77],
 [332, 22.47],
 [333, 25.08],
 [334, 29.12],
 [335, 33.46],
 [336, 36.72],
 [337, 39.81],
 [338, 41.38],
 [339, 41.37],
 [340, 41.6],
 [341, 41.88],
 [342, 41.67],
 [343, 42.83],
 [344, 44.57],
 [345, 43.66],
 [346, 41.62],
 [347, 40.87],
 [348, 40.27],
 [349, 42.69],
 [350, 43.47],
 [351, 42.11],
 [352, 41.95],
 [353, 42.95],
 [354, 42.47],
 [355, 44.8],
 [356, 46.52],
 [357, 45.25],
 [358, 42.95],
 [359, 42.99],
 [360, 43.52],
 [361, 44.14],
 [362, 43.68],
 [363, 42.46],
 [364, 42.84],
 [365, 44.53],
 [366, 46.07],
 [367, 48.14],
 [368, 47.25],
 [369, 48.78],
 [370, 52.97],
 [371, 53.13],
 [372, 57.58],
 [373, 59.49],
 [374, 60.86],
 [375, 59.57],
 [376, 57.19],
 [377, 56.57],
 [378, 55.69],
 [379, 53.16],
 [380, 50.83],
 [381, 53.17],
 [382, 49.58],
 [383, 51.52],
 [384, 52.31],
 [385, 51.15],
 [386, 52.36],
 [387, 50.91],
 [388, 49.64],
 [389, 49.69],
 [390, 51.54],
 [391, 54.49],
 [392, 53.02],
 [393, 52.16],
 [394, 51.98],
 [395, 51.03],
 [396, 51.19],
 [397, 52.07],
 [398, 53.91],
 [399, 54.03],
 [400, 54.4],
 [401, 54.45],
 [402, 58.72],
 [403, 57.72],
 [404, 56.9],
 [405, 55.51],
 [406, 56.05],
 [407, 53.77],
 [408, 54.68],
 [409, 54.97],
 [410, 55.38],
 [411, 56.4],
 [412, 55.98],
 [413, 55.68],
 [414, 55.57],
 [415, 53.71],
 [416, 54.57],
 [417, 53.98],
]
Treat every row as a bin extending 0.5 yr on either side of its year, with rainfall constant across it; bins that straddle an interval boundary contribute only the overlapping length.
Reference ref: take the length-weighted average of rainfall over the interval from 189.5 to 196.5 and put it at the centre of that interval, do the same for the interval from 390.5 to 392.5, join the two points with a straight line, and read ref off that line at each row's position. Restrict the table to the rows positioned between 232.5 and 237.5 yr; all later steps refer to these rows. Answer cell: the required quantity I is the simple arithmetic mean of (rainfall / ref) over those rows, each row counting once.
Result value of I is 0.79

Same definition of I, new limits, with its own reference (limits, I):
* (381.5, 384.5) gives 0.95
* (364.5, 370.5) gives 0.88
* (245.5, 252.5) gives 0.86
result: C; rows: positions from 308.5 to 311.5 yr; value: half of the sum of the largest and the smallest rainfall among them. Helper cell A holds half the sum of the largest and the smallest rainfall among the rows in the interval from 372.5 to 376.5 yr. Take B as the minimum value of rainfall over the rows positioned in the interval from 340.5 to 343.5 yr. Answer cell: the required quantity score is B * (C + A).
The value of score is 4247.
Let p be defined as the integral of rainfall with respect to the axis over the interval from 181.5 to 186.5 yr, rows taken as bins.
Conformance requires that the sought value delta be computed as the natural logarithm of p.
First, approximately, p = 326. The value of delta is 5.79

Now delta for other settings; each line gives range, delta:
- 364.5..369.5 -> 5.46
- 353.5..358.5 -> 5.40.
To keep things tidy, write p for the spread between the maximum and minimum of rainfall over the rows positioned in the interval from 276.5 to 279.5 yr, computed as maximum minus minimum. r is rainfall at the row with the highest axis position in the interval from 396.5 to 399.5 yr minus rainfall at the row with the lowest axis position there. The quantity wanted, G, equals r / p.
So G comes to 0.9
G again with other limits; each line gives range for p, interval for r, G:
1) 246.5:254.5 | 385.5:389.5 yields -1.3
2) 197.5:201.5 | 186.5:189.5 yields 1.2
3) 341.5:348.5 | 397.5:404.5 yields 0.7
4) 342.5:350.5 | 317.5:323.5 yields -1.4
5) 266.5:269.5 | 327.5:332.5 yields -1.1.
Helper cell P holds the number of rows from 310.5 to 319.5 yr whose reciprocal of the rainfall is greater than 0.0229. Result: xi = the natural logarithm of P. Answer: 1.39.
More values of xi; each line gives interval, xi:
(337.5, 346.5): 2.08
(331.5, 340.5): 2.20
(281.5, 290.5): 2.20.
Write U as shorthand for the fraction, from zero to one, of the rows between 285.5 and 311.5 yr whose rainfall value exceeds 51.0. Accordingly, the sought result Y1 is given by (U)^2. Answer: 0.000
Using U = 0.00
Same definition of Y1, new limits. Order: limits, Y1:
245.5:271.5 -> 0.001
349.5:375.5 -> 0.053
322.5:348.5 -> 0.000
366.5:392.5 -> 0.479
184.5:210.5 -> 0.290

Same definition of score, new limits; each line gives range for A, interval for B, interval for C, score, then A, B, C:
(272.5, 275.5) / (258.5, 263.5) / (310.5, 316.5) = 2883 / 25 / 41.9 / 44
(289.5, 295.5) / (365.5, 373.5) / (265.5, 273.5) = 3400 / 43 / 46.07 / 31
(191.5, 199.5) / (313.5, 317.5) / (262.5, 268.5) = 4064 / 56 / 43.34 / 38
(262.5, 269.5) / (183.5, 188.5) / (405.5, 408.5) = 5630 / 37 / 61.24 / 55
